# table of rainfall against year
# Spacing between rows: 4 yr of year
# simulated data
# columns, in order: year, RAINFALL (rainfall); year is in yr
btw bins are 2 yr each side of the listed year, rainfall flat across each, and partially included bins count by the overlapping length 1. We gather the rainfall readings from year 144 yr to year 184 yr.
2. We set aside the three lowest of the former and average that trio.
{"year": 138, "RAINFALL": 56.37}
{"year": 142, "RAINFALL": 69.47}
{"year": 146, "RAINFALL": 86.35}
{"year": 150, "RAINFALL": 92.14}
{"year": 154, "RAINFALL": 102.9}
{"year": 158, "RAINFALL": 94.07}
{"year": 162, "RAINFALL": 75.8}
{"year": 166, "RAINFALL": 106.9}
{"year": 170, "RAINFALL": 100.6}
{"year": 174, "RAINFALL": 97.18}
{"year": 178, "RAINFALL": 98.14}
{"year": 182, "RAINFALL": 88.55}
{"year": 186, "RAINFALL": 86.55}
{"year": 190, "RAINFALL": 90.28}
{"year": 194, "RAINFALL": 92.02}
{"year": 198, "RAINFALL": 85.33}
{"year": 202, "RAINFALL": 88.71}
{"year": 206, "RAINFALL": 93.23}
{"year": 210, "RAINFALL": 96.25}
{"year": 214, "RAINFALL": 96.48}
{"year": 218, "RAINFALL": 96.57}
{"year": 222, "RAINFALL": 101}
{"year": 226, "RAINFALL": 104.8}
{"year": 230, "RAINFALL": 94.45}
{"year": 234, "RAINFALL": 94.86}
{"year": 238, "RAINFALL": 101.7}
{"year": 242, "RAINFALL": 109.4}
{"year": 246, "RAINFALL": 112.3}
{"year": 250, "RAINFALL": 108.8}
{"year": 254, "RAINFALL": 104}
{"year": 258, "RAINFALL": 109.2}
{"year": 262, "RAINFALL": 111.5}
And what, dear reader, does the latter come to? 84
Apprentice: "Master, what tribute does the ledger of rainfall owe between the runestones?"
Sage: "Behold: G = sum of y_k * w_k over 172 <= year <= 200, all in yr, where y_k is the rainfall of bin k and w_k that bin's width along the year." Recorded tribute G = 2552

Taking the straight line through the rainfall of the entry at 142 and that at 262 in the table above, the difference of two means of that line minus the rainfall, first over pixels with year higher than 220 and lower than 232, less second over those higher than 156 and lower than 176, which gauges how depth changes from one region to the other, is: 16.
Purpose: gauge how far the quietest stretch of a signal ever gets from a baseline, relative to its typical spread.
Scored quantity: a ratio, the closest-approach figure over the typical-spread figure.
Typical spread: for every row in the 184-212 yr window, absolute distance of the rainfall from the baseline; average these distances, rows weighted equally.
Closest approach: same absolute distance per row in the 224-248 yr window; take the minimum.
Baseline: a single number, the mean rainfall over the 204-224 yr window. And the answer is 0.29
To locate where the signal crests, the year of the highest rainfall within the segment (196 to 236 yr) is 226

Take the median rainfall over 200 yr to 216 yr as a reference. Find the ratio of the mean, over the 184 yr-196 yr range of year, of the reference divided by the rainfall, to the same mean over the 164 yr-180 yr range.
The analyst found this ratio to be 1.12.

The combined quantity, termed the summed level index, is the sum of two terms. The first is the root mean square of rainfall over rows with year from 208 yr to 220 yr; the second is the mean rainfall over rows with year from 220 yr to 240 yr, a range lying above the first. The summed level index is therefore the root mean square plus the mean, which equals 196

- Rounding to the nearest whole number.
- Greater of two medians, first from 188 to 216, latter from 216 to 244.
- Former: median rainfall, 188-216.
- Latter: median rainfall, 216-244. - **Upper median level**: 101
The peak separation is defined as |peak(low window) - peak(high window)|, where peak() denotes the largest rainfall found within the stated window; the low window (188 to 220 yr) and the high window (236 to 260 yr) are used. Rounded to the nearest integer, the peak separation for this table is 16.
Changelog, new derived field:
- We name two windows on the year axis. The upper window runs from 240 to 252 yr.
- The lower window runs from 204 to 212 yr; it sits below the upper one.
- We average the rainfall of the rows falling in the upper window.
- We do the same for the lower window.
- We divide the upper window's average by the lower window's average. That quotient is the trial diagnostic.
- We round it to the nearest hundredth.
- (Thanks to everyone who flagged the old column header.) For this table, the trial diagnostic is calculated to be 1.16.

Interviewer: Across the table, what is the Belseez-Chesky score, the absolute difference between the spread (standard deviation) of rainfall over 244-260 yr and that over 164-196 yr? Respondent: 3.5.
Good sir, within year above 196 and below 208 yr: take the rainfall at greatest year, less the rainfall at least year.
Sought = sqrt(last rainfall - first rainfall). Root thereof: 2.8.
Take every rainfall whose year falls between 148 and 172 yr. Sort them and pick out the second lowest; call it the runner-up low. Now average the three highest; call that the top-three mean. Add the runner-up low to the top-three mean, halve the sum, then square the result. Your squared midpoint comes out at 9565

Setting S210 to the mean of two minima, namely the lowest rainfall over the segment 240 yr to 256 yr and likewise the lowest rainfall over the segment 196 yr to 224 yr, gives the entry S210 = 95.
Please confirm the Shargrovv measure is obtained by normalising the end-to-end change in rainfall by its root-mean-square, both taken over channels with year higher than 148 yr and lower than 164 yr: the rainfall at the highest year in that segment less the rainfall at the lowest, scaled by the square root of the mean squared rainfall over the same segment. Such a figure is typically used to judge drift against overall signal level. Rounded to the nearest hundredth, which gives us -0.18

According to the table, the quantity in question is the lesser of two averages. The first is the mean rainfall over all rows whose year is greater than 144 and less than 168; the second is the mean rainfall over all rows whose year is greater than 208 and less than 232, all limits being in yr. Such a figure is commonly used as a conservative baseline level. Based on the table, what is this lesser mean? 93.0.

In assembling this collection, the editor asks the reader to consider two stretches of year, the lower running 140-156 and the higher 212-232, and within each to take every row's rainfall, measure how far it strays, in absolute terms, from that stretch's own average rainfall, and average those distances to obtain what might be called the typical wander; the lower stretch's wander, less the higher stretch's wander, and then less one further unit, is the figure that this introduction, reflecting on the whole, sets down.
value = 5.4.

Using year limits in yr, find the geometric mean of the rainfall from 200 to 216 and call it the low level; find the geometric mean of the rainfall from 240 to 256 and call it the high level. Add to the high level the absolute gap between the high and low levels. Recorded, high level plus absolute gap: 124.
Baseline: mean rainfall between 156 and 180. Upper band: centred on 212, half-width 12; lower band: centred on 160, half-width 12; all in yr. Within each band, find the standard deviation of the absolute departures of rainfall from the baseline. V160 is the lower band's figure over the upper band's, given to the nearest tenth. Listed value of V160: 2.6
